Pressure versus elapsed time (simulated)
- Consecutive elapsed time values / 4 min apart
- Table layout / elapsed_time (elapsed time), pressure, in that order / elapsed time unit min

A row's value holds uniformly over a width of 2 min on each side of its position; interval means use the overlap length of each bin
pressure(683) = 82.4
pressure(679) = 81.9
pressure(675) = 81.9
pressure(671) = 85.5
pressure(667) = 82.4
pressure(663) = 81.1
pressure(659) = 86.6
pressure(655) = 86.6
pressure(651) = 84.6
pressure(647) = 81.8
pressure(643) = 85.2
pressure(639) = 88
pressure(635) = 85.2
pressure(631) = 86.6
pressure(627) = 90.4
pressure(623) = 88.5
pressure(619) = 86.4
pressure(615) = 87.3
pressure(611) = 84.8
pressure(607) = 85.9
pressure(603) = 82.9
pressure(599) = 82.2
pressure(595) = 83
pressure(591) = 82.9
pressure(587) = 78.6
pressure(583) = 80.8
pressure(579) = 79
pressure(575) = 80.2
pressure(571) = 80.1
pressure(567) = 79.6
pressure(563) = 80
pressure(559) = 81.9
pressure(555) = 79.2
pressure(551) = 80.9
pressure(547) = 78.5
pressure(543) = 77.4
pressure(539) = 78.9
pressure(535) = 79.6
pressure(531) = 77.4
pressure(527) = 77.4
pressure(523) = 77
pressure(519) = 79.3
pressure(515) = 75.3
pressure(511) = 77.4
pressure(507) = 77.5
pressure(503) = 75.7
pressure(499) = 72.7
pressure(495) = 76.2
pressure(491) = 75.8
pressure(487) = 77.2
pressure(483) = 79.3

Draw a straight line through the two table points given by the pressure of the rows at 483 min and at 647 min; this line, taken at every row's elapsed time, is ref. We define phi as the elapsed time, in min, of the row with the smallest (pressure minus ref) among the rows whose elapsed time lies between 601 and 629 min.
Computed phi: 603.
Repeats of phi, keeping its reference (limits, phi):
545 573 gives 547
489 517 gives 499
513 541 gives 515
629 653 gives 647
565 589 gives 587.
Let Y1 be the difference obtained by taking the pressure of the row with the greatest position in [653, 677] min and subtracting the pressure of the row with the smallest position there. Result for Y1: -5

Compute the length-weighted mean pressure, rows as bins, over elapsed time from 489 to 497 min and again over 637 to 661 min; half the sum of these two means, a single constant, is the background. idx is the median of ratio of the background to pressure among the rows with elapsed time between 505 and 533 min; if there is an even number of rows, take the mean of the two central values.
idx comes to 1.04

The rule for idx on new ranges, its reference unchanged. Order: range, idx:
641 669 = 0.95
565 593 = 1.01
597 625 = 0.94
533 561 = 1.02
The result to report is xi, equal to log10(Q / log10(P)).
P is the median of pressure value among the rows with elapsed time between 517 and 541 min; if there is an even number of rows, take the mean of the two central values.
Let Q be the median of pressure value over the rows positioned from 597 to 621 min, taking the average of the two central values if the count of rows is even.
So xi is 1.65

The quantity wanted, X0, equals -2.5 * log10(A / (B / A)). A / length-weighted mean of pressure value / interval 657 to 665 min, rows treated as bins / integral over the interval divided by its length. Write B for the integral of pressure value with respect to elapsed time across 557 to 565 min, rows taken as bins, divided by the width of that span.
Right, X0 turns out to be -4.85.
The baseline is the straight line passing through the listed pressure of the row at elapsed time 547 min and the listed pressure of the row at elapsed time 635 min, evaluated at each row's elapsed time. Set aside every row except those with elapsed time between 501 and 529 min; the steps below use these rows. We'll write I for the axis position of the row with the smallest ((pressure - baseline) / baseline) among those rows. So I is 515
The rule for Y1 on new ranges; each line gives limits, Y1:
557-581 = -3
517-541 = 0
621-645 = -3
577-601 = 3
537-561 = 3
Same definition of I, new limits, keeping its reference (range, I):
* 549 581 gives 579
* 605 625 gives 611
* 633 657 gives 647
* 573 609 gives 587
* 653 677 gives 675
